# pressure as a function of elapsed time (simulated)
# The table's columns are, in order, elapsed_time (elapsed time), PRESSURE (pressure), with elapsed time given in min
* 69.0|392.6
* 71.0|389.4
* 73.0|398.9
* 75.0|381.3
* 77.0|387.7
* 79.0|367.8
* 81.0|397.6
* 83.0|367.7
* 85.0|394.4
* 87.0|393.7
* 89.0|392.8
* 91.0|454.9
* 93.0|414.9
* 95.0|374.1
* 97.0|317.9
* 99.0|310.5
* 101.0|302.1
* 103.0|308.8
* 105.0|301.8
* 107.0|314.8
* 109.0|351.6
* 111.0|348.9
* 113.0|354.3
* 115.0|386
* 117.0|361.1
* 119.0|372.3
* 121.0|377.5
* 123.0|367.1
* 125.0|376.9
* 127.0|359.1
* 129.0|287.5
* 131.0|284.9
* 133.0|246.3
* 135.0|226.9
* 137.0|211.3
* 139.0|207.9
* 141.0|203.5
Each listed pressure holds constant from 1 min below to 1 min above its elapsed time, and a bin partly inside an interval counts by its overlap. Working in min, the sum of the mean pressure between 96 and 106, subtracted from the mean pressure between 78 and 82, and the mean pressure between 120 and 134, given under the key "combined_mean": 403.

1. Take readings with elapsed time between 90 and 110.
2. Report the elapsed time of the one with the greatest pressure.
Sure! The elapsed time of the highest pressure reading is 91.0 min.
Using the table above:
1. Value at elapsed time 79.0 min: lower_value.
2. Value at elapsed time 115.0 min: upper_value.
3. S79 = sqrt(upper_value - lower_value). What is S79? 4.3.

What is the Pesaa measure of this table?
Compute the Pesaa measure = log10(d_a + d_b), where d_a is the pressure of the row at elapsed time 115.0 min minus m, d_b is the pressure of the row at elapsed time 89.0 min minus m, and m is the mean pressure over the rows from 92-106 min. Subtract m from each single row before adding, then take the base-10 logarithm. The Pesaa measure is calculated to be 2.05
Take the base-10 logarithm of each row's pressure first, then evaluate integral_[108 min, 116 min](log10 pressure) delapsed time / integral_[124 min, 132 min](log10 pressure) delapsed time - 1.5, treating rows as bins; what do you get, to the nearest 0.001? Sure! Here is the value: -0.482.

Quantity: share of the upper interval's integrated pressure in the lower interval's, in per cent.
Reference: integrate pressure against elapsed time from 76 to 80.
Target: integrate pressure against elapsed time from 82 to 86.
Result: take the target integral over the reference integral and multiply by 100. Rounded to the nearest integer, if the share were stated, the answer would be 101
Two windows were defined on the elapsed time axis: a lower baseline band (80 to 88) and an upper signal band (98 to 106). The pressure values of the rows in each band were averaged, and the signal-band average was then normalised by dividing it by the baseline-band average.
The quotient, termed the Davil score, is 0.79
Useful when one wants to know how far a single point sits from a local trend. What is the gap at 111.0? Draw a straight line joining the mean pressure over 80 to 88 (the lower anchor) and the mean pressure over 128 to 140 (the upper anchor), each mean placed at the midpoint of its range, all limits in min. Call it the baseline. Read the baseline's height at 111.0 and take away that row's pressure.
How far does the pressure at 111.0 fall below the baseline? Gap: -38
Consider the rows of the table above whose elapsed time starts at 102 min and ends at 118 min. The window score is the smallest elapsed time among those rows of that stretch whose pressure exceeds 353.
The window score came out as 113.0 min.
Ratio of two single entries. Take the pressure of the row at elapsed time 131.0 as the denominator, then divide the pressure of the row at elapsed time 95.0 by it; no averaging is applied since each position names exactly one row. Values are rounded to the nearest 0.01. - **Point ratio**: 1.31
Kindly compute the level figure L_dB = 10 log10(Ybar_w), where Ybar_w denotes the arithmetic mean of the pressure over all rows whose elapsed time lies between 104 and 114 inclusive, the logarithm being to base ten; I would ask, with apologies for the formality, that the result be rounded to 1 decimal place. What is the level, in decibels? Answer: 25.2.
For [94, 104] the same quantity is 25.1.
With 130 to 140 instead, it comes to 23.7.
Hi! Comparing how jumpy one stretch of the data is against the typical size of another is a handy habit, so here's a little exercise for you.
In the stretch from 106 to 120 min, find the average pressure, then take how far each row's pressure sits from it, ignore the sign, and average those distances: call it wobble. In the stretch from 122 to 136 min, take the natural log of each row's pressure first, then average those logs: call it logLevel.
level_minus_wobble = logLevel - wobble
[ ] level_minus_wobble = -9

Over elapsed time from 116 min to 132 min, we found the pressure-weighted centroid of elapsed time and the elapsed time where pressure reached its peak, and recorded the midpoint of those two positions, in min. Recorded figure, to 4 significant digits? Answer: 122.3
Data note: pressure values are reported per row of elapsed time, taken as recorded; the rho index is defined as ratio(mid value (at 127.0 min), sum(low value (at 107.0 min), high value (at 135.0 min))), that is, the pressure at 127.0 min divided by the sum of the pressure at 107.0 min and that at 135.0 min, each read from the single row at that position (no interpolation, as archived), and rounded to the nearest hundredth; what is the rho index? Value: 0.66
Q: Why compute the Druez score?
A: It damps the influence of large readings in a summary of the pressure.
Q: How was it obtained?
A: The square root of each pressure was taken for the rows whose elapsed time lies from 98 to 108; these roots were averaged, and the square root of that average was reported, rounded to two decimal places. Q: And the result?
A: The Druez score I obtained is 4.19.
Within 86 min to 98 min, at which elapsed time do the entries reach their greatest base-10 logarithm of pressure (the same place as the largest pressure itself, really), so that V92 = 91.0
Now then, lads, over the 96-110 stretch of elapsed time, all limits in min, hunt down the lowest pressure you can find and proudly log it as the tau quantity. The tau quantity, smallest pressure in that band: 301.8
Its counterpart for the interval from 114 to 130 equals 287.5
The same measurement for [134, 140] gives 207.9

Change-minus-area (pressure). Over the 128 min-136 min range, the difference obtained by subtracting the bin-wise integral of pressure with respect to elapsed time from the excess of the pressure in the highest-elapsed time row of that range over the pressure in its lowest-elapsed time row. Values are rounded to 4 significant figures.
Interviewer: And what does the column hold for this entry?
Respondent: -2152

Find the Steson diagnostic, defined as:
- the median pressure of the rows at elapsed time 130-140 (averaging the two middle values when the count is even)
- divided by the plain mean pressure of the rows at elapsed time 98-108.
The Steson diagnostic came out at 0.74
